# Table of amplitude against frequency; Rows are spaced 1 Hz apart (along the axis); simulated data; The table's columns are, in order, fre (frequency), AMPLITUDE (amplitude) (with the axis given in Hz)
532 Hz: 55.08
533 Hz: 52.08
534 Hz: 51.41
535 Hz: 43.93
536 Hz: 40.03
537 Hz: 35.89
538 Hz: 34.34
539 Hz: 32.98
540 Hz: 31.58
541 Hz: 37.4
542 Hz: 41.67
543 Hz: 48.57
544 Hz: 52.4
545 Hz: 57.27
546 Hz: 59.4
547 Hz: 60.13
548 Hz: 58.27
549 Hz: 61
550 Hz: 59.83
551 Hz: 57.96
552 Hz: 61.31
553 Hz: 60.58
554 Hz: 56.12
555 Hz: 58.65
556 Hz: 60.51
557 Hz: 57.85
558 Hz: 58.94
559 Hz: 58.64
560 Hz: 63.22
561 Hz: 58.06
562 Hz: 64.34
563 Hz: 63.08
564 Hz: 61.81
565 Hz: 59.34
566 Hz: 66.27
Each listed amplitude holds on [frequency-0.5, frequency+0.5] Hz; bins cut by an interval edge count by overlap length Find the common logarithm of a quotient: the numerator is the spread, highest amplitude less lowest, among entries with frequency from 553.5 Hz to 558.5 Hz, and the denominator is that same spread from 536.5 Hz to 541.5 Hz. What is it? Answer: -0.1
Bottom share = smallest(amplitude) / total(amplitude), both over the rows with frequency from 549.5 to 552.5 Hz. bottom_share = 0.324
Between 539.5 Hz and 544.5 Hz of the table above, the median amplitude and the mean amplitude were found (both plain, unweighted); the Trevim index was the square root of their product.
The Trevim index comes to 42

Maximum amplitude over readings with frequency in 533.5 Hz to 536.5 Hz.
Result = 51.41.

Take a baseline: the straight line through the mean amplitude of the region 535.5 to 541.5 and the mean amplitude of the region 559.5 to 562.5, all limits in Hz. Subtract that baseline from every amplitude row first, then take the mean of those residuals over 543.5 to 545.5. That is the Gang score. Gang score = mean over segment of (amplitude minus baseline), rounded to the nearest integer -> 12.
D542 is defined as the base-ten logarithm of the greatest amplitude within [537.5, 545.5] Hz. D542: 1.76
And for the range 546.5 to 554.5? 1.79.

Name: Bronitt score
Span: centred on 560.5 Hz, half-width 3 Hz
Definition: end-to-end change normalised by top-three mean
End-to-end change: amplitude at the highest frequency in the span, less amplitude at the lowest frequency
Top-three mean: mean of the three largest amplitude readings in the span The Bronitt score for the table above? 0.07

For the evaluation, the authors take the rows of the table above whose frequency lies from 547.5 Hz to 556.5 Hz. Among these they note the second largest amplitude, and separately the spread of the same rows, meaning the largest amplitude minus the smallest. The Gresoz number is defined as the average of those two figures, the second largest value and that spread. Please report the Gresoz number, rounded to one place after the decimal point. 33.1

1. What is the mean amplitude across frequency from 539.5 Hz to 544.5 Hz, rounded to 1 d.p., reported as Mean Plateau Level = 42.3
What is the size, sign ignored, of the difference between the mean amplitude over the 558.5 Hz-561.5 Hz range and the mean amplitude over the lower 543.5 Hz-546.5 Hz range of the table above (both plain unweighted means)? 4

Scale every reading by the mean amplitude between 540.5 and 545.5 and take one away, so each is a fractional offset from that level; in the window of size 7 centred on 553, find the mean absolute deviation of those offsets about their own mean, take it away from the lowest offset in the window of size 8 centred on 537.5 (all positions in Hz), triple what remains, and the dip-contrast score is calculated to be -1.1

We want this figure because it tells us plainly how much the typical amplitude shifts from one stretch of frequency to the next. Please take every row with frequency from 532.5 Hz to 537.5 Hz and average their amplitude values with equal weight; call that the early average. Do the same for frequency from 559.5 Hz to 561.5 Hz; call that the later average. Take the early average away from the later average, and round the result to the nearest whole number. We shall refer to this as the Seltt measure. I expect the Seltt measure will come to 16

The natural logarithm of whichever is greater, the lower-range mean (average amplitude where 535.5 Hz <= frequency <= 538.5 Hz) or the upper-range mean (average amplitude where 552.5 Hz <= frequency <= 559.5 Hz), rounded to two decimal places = 4.07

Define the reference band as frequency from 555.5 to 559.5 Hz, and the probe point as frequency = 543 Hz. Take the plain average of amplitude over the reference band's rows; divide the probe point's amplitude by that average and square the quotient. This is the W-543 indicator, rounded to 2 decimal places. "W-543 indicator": 0.68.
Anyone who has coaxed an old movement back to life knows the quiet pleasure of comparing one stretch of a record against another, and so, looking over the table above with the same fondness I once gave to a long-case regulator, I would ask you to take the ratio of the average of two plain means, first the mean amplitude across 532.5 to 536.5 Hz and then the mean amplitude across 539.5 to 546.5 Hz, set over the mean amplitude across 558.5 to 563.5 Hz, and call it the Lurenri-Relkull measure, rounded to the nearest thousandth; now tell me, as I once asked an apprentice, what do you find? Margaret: 0.763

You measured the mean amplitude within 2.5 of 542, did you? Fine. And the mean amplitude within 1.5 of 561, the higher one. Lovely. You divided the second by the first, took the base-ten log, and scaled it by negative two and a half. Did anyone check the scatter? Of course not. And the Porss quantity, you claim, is -0.41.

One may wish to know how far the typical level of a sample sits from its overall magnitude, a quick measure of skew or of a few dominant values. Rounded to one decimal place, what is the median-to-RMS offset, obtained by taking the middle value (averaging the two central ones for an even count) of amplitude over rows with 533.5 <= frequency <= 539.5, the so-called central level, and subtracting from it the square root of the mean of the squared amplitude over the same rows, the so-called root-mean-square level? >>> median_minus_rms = -2.3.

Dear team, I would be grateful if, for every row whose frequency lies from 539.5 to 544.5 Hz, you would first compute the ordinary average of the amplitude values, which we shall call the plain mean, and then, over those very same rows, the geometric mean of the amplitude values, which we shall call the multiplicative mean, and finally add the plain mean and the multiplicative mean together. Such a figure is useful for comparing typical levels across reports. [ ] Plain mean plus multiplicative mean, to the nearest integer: 84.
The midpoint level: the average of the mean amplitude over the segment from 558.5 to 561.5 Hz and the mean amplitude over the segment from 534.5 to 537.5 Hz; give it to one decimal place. 50.0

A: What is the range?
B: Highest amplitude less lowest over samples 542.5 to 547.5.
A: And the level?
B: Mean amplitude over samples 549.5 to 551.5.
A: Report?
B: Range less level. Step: -47.3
